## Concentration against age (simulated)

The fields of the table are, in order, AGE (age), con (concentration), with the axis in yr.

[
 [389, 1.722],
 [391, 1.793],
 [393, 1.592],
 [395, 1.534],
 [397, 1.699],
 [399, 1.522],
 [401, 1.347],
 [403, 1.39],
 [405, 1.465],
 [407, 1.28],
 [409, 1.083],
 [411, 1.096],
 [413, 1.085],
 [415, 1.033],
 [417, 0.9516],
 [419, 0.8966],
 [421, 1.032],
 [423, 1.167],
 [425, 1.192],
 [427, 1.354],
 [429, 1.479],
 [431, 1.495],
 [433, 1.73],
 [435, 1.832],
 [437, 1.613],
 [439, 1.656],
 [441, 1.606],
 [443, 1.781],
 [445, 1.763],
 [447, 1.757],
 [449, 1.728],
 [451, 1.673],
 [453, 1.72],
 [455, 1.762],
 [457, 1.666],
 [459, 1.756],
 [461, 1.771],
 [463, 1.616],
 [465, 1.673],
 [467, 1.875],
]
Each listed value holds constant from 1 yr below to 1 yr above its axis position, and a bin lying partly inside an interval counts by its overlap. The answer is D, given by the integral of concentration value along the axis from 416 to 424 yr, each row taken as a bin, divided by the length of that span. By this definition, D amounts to 1.0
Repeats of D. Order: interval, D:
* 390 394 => 1.7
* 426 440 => 1.6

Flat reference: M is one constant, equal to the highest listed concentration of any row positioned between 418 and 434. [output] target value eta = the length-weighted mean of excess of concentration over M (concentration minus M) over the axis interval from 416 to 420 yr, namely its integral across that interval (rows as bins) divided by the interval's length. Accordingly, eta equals -0.81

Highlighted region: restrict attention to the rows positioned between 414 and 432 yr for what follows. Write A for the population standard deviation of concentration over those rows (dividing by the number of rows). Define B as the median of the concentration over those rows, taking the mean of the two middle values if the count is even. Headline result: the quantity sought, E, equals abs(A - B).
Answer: 0.96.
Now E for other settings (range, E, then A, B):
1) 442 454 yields 1.71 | 0.04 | 1.7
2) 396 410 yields 1.21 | 0.18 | 1.4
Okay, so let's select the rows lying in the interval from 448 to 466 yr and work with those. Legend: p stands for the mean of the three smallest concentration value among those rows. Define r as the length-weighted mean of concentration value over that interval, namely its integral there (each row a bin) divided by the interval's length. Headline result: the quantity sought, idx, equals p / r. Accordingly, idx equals 0.97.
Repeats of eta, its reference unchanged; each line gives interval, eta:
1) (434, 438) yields -0.01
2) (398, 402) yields -0.30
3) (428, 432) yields -0.24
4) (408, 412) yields -0.64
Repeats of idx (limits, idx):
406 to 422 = 0.91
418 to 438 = 0.75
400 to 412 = 0.90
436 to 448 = 0.96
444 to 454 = 0.99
